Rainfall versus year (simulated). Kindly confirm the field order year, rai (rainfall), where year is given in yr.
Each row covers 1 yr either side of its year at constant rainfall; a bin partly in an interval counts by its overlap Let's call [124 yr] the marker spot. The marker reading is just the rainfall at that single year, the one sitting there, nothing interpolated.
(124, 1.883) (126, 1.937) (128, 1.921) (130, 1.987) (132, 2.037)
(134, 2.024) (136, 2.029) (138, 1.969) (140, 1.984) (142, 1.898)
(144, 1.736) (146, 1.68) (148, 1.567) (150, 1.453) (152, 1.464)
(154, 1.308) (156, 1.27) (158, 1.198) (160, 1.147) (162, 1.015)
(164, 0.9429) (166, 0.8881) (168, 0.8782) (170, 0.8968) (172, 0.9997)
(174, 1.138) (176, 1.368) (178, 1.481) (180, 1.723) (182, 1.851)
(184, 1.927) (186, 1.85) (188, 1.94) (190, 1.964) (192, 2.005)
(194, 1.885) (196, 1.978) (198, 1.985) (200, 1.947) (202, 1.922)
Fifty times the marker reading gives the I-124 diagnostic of 94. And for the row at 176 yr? 68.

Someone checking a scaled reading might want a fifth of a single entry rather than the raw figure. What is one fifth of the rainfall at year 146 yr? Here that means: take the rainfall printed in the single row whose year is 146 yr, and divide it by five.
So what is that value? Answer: 0.336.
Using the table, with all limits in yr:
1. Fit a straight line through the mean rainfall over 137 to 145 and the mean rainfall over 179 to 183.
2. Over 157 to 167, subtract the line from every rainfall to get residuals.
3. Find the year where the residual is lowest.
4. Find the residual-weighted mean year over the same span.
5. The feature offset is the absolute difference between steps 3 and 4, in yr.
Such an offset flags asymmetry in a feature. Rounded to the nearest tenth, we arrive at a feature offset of 3.6 yr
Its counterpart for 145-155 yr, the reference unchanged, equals 3.2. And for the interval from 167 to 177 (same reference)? 3.3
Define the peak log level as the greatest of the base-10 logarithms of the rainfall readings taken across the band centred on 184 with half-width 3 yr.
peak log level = 0.28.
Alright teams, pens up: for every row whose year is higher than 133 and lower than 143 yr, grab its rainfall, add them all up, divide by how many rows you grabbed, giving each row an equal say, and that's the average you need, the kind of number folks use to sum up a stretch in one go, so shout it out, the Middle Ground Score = 1.98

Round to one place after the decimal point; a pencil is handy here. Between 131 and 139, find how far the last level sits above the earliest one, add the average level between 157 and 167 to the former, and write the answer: 1.0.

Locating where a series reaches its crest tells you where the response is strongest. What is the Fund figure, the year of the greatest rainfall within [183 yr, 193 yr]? 192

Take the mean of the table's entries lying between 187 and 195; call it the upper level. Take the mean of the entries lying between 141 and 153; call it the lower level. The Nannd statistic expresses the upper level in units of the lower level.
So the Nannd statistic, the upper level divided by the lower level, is 1.2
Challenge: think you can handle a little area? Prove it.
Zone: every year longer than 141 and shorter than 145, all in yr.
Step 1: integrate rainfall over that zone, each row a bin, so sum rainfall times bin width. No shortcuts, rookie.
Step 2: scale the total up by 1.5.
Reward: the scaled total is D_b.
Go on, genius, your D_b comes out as 10.9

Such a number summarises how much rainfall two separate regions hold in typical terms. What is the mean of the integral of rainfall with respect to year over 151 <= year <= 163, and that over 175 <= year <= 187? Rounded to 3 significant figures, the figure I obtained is 17.6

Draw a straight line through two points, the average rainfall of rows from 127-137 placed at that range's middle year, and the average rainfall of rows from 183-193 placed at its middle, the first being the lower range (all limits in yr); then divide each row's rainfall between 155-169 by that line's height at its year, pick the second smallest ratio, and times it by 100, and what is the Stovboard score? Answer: 45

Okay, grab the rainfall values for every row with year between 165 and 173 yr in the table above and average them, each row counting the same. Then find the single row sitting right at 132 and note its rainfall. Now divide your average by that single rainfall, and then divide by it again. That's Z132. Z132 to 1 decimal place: 0.2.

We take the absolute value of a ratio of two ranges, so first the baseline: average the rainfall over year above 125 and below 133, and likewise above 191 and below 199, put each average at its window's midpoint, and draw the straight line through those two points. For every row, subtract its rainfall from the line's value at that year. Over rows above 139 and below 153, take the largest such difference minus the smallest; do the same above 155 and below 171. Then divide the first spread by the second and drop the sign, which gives 1.4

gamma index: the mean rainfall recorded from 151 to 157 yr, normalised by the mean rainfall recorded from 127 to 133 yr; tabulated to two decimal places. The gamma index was 0.68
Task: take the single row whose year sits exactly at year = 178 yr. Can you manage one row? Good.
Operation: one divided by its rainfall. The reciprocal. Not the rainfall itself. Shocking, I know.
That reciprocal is 0.68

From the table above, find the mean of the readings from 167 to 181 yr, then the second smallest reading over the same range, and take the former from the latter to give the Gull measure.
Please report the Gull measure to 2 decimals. -0.32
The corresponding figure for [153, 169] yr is -0.19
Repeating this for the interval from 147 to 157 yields -0.10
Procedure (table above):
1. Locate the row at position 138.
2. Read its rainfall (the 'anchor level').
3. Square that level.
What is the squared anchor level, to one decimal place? 3.9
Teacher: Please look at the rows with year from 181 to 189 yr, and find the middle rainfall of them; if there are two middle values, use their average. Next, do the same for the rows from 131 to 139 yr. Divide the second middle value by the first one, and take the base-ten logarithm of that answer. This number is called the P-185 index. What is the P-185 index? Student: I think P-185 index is 0.03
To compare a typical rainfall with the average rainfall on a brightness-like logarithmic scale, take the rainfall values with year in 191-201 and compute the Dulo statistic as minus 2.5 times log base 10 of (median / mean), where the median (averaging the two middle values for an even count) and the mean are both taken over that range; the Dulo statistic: -0.010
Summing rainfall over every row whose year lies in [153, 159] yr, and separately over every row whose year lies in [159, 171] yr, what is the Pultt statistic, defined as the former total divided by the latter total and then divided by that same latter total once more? 0.11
